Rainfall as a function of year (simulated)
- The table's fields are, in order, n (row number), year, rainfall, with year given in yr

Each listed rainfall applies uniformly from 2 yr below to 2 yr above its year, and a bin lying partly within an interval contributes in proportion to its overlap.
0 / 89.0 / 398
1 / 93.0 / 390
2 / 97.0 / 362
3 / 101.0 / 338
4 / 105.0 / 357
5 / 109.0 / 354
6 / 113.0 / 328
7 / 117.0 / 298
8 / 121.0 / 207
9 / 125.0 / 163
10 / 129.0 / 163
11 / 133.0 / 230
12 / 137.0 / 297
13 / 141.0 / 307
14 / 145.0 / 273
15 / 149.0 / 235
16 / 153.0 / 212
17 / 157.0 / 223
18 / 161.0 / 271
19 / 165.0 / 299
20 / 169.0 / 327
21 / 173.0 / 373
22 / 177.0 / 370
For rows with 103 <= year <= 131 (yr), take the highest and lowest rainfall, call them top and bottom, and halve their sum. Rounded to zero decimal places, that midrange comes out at 260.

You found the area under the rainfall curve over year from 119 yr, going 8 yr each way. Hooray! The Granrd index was 3984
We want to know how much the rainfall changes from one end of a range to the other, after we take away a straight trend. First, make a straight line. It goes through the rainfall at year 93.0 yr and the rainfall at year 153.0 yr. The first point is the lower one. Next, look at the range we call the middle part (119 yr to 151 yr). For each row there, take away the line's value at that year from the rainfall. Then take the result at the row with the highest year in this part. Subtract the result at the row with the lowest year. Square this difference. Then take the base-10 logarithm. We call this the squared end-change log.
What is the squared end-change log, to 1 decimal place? 4.1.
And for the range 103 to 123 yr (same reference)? 4.0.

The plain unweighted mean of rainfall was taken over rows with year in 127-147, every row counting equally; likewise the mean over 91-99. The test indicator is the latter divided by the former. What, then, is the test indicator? 1.48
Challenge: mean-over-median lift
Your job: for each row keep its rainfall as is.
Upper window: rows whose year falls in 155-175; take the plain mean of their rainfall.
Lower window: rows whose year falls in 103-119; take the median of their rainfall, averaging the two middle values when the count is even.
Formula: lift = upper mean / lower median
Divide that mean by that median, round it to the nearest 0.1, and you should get 0.9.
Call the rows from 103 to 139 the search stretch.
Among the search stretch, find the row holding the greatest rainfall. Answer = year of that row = 105.0 yr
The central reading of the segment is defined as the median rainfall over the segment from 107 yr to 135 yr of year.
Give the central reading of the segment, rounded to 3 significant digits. 230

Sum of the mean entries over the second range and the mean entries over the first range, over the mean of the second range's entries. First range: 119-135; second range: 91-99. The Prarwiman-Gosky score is 1.51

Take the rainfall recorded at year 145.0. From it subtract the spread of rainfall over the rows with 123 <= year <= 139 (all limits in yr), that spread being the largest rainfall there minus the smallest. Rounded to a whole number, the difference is 139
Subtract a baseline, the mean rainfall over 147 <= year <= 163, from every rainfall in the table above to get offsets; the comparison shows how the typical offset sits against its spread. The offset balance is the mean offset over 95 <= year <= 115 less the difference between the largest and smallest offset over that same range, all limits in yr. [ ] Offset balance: 79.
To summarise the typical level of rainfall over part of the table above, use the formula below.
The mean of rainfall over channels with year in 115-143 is 238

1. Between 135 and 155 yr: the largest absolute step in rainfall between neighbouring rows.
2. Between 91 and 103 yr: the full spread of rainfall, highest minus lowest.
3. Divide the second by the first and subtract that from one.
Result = -0.37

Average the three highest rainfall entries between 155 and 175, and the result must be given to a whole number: 333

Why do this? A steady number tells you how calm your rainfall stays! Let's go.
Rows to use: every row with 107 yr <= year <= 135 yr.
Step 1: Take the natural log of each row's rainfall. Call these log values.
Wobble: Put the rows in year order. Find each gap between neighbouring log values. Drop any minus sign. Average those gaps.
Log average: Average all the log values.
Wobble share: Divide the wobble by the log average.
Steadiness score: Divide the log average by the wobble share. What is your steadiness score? 161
